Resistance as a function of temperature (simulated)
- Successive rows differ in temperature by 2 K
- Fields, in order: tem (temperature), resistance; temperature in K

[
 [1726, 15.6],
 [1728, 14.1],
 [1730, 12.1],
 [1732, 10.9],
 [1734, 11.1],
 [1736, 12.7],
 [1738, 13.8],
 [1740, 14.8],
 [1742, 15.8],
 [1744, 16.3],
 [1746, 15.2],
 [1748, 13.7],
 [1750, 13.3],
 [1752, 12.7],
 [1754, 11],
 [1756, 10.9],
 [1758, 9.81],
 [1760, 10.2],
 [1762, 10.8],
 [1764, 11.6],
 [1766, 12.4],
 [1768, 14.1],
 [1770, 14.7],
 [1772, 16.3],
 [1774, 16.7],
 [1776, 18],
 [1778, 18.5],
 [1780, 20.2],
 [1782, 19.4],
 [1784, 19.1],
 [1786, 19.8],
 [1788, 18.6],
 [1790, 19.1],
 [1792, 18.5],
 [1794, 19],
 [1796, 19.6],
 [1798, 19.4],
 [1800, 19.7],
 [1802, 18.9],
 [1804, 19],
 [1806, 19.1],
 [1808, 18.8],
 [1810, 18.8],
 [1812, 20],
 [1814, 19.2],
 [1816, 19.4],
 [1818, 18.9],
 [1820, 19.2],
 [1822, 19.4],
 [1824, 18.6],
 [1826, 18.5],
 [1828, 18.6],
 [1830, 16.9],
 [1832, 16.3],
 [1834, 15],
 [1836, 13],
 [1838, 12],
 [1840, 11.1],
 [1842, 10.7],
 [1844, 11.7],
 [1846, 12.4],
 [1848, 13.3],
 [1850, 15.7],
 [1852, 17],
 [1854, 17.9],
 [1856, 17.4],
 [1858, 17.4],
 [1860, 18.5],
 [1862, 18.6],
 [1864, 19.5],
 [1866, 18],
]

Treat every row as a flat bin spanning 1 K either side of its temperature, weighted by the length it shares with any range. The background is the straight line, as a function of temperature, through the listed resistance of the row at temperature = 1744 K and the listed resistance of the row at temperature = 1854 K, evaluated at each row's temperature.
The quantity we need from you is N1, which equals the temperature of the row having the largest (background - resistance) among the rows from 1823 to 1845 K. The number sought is 1842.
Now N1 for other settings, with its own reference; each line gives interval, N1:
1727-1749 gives 1732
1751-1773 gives 1758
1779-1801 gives 1792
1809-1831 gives 1830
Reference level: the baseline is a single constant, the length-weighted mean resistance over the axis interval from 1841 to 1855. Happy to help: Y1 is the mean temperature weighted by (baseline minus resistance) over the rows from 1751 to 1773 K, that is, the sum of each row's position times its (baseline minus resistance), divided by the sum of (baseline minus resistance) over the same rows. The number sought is 1757.2 K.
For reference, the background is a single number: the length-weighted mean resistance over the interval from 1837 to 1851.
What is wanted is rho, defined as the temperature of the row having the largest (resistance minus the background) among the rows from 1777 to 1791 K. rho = 1780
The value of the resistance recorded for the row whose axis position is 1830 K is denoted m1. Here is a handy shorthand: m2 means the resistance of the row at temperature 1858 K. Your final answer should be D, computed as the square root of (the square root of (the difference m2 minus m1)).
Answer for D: 0.8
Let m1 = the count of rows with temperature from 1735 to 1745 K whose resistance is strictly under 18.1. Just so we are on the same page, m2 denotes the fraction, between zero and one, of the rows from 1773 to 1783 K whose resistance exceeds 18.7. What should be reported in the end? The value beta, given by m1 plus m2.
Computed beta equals 5.4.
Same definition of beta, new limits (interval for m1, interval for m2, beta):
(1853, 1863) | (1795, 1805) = 4.0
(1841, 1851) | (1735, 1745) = 5.0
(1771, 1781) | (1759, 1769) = 3.0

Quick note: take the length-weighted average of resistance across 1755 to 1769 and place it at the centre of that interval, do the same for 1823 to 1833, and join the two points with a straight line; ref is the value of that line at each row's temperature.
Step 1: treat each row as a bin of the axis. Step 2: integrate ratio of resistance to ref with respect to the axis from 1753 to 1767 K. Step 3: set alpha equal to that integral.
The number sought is 14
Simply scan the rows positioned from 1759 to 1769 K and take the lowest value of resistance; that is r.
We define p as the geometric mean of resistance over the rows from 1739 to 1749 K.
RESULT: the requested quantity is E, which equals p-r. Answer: 5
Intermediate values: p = 15.1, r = 10.2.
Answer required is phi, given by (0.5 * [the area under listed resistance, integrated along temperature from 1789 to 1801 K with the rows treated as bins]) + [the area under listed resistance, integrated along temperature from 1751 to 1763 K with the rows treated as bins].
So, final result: 246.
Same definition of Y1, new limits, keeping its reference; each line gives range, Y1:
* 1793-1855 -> 1810.9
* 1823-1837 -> 1827.1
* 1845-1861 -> 1857.1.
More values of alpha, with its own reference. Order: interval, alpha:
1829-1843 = 10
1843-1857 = 11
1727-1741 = 21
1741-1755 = 20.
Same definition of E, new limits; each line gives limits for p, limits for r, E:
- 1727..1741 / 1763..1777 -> 1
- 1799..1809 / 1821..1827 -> 1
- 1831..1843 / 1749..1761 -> 3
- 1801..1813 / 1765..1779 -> 7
